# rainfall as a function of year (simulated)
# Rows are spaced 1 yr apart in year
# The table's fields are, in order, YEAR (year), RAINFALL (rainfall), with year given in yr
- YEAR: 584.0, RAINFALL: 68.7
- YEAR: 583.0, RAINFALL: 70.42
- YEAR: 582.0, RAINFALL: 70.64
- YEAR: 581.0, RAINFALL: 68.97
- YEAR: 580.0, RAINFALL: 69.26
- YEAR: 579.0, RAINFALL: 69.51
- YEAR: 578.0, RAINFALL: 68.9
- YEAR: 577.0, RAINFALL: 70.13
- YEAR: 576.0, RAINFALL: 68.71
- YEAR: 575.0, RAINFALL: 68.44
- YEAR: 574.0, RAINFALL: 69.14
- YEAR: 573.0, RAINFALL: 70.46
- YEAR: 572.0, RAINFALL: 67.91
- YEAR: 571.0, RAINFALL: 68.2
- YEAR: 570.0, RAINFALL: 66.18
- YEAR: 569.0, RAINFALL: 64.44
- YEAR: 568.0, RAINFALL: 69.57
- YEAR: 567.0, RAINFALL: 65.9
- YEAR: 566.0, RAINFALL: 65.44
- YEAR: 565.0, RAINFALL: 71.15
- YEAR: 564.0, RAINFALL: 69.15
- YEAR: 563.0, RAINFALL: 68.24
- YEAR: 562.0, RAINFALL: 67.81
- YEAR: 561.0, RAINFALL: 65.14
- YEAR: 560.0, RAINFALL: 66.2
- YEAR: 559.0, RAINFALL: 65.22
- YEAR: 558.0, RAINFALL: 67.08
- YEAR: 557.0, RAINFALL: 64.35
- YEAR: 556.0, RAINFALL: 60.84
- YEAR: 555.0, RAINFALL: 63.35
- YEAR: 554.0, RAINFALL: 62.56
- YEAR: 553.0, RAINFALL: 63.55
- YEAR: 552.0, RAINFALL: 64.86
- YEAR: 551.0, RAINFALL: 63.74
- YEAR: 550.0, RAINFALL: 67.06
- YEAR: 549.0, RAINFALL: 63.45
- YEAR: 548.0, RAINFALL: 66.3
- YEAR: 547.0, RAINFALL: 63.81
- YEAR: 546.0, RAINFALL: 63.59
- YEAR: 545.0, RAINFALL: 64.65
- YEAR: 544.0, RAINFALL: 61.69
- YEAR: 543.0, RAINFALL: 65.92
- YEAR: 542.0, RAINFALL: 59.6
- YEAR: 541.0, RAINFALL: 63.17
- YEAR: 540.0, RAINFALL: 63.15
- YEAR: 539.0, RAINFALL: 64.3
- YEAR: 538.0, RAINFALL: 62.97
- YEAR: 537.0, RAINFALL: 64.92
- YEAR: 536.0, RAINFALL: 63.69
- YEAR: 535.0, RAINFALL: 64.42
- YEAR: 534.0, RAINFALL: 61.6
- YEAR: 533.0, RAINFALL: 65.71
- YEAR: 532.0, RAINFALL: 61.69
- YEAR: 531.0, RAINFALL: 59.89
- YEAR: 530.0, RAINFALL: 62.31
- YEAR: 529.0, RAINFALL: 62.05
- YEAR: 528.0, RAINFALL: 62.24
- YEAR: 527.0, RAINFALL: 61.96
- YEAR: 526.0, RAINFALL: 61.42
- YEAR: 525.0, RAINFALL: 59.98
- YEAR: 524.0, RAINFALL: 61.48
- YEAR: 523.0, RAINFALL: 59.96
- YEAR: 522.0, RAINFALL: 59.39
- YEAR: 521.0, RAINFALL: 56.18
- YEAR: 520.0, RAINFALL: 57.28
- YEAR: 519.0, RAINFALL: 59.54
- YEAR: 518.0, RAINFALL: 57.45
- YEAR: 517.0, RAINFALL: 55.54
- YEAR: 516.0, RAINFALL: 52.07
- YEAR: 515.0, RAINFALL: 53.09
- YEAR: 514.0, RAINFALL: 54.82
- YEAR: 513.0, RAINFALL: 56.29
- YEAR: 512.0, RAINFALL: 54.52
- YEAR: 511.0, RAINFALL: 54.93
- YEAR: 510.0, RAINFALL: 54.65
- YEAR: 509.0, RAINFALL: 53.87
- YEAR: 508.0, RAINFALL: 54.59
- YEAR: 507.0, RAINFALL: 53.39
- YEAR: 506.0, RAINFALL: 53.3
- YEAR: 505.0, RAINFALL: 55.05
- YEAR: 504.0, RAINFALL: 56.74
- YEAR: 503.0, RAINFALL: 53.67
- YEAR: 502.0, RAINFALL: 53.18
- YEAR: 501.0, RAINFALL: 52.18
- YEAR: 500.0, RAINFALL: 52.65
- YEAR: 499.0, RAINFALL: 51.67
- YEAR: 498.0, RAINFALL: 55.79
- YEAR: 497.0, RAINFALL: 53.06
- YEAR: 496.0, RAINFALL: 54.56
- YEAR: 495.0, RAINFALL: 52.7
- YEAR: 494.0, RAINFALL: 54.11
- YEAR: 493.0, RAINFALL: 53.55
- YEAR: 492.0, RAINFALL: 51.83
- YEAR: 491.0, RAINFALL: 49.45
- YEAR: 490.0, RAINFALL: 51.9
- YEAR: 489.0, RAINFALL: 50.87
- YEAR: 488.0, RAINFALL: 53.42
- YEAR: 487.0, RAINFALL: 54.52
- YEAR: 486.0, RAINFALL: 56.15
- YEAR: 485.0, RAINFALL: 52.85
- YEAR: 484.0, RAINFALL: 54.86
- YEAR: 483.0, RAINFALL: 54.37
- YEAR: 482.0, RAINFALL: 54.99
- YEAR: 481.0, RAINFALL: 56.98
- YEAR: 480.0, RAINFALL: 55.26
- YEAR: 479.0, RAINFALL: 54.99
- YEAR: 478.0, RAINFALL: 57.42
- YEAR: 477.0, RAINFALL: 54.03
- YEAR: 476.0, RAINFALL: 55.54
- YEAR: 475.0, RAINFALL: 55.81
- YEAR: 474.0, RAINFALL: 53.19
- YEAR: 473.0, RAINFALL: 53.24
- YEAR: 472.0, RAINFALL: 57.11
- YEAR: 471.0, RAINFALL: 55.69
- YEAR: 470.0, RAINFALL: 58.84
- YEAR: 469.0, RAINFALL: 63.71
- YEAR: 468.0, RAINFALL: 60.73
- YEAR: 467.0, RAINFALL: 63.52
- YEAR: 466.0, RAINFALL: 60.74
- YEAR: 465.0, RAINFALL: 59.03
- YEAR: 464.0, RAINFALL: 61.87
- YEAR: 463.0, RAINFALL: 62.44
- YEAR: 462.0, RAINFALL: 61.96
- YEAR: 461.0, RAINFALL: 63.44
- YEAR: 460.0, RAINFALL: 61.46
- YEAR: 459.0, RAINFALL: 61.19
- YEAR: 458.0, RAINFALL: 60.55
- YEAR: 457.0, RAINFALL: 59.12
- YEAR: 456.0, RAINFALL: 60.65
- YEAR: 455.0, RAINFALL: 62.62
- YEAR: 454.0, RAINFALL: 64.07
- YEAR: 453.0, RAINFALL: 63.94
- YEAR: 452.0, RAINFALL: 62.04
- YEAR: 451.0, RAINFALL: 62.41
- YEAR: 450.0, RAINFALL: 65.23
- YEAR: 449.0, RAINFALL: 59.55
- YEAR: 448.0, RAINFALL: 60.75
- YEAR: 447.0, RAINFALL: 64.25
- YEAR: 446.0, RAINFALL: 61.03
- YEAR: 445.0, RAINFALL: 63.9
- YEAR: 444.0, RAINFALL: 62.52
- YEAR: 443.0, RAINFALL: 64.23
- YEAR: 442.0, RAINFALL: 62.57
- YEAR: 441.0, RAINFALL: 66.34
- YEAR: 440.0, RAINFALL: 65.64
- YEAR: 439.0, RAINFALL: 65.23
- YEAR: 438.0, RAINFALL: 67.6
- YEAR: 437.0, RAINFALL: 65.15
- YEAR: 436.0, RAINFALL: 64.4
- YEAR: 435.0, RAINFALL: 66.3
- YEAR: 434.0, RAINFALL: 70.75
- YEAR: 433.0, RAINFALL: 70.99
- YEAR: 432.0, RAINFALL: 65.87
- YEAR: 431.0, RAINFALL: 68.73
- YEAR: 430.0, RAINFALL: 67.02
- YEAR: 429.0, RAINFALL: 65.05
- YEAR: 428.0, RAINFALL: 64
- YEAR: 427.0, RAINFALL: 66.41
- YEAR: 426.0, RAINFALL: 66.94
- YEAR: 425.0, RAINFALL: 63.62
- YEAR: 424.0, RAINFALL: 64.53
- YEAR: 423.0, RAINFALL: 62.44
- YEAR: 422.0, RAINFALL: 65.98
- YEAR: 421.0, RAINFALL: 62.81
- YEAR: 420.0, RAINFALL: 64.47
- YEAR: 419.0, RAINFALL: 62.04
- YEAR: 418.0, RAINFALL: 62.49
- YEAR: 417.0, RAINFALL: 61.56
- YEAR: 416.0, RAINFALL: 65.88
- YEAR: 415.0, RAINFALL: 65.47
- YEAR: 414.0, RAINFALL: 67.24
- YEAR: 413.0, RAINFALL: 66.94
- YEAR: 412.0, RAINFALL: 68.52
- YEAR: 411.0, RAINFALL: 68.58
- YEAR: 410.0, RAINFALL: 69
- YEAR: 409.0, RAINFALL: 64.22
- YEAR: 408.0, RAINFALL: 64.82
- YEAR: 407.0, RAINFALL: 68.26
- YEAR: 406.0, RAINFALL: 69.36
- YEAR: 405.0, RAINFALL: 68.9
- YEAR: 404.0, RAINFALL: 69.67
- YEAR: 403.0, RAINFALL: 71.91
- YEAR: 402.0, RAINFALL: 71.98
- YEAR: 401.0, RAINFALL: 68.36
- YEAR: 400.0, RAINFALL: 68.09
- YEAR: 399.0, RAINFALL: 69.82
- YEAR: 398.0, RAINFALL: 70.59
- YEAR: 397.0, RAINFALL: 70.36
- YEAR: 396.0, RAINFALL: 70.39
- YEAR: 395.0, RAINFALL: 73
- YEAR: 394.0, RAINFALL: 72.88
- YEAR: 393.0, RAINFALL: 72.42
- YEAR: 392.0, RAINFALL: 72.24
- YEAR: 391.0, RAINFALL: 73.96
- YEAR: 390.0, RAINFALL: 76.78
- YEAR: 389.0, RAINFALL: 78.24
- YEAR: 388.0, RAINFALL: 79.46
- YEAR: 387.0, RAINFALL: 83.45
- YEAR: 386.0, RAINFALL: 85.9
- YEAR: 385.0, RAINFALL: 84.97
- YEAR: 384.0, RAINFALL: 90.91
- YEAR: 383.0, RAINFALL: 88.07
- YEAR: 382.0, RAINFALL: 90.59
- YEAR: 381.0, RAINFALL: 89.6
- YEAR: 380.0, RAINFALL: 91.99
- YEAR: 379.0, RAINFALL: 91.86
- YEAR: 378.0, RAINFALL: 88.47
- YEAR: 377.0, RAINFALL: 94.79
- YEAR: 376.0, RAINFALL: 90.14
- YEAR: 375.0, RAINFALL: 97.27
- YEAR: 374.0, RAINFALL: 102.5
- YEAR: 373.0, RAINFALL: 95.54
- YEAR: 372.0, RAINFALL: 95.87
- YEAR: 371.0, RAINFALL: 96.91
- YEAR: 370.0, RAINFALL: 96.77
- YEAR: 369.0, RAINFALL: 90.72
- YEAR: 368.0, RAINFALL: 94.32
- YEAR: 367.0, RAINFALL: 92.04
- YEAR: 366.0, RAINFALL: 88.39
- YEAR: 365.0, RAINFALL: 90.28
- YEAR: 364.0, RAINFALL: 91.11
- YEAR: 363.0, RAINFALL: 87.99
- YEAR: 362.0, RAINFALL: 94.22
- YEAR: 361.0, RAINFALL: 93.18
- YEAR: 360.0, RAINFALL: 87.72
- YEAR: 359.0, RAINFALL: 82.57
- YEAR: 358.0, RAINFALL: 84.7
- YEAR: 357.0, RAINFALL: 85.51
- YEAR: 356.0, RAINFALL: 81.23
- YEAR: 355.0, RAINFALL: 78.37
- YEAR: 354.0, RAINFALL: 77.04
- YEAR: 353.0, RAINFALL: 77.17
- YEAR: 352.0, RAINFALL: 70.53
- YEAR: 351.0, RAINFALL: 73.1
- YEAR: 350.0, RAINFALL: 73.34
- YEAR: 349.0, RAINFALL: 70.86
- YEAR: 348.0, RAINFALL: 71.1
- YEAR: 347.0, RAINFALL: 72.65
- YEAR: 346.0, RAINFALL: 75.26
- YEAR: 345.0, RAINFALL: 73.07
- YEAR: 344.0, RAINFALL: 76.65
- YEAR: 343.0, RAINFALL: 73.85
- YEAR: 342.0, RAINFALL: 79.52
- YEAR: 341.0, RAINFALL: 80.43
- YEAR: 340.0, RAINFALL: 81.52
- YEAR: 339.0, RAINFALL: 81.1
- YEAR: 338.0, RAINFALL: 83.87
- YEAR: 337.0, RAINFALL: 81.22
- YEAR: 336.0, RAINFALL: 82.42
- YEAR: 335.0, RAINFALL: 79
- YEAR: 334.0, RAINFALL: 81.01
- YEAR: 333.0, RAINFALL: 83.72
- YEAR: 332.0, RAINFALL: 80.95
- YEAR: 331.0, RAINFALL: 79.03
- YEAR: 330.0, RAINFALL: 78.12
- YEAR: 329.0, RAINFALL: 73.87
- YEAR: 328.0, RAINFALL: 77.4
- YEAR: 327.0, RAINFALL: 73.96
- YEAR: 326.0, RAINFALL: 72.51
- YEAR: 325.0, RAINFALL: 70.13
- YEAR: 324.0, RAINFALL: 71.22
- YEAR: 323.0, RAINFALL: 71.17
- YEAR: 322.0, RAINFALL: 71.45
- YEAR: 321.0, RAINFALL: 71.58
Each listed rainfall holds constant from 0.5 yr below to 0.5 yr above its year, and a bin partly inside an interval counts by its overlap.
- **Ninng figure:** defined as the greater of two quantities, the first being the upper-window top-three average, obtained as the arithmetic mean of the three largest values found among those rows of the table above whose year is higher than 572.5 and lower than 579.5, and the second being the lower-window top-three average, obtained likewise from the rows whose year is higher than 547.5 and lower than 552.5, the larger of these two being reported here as 70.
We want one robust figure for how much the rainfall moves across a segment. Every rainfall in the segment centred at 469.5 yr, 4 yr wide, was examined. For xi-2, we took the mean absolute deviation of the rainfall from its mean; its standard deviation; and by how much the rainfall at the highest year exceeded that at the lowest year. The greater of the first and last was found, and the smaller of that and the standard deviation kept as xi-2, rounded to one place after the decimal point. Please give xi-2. 2.5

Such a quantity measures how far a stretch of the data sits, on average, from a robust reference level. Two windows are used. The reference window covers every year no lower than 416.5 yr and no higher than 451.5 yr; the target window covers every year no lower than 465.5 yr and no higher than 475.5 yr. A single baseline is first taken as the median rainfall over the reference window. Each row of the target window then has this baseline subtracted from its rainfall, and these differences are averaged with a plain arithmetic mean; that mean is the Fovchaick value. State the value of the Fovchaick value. -6.2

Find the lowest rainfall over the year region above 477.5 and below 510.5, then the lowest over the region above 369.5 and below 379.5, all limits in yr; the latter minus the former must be 39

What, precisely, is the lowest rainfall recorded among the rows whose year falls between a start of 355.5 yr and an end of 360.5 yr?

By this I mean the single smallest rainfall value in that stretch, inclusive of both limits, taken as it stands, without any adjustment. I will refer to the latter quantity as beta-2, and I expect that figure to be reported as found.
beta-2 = 81.23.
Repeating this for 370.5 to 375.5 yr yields 95.54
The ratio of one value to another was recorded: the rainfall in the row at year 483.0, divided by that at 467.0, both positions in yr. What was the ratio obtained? 0.86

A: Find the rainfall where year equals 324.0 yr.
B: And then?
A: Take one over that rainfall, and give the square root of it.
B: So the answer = 0.118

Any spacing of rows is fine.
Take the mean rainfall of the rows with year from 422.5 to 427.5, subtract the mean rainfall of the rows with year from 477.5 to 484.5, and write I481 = 9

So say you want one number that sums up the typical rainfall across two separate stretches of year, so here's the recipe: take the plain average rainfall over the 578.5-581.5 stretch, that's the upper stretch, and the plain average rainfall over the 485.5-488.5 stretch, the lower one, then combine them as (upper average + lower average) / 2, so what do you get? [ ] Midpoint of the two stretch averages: 62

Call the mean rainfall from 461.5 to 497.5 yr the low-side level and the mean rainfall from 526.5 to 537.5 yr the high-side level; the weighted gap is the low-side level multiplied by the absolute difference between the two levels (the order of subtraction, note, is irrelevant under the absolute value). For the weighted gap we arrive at 380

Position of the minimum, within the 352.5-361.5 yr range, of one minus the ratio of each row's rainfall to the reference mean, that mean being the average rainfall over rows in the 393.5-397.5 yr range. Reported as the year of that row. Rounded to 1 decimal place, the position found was 361.0 yr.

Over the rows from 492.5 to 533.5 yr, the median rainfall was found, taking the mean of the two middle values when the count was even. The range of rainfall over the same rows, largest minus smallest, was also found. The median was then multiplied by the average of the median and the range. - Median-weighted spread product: 1902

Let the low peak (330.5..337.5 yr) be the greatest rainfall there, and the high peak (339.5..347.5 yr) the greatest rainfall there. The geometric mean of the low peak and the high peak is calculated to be 82.6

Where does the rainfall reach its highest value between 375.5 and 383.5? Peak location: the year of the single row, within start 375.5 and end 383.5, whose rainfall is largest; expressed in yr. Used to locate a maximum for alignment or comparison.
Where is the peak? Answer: 377.0 yr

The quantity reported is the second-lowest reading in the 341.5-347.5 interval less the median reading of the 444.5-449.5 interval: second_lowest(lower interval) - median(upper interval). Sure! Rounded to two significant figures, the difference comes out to 12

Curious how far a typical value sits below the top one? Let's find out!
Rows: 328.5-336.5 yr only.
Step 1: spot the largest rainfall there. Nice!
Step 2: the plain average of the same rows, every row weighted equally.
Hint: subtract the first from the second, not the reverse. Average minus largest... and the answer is -4.0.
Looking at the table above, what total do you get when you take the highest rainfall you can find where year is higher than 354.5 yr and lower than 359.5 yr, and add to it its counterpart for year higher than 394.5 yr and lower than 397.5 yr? 159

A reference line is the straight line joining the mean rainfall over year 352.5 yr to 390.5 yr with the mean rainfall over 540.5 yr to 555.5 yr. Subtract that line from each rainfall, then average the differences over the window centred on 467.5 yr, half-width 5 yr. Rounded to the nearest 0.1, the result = -14.8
